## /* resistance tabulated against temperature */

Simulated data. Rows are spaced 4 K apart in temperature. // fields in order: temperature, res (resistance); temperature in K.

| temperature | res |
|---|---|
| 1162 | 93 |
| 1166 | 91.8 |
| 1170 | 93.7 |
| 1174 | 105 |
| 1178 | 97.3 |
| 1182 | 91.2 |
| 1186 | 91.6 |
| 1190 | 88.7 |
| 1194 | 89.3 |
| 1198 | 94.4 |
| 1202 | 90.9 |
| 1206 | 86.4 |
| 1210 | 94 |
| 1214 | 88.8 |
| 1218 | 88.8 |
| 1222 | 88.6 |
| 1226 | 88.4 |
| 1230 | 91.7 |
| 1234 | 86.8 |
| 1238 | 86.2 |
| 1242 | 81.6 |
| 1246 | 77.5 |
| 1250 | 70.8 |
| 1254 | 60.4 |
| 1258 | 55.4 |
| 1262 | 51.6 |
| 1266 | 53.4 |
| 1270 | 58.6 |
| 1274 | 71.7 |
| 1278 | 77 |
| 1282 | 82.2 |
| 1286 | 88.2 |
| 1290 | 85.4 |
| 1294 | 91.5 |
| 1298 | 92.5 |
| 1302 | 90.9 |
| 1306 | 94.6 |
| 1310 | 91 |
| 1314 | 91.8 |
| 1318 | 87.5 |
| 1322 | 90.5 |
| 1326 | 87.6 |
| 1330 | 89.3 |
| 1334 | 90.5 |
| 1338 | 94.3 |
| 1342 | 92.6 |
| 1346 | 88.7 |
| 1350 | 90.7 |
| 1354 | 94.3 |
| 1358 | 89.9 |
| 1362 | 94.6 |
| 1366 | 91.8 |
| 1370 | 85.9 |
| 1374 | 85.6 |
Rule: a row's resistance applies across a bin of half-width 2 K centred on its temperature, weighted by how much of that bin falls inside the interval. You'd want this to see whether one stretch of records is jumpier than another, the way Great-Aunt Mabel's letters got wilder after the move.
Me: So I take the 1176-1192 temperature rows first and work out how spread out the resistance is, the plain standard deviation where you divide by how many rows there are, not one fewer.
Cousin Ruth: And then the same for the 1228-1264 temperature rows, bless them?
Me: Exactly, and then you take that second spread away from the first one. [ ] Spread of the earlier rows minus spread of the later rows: -11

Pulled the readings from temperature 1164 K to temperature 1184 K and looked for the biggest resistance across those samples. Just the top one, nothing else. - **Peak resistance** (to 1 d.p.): 105.0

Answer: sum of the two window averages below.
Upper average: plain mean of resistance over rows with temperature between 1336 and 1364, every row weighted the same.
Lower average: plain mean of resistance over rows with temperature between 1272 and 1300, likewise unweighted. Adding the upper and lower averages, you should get 176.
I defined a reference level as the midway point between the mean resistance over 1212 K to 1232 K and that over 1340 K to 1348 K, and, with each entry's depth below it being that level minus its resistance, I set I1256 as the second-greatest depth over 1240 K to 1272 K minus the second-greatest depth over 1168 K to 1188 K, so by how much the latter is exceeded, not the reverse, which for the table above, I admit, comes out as 38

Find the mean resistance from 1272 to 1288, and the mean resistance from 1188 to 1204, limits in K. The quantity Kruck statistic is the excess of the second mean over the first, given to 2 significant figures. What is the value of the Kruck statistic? 11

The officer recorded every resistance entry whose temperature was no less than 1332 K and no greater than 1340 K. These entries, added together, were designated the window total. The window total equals 185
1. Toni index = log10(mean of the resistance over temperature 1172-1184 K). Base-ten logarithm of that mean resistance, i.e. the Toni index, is 1.99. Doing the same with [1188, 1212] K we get 1.96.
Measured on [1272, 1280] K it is 1.87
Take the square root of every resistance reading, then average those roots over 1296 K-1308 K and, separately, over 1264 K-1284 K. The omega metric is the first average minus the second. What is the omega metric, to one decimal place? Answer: 1.4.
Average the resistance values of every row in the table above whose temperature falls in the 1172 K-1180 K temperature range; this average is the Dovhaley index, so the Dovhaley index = 101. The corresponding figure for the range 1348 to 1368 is 92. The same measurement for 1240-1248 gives 80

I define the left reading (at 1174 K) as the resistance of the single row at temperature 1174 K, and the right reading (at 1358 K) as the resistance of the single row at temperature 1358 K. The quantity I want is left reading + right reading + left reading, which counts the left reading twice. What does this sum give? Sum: 300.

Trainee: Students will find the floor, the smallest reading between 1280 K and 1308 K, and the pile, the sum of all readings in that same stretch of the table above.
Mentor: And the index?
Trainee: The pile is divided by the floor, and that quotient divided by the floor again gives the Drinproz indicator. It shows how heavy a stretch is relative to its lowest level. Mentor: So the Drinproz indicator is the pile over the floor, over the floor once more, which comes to 0.093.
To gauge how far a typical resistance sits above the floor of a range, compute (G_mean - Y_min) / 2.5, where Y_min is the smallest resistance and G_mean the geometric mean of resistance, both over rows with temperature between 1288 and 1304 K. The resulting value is 1.9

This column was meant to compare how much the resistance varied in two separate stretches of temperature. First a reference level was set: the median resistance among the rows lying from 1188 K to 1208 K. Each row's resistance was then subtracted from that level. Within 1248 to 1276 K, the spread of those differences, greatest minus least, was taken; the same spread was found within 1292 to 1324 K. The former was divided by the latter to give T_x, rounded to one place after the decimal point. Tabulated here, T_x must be 2.8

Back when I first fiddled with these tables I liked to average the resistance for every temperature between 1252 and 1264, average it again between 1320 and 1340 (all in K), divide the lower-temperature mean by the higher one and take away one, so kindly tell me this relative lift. -0.38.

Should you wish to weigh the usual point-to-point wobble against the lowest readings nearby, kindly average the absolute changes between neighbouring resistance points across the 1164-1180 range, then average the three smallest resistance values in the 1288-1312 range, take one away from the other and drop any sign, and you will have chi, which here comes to 82.1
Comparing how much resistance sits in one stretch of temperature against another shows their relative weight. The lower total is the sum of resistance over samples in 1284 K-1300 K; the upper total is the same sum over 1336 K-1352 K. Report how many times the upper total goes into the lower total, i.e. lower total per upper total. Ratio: 0.98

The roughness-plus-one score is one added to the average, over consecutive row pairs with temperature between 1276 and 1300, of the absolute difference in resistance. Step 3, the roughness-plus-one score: 5.2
